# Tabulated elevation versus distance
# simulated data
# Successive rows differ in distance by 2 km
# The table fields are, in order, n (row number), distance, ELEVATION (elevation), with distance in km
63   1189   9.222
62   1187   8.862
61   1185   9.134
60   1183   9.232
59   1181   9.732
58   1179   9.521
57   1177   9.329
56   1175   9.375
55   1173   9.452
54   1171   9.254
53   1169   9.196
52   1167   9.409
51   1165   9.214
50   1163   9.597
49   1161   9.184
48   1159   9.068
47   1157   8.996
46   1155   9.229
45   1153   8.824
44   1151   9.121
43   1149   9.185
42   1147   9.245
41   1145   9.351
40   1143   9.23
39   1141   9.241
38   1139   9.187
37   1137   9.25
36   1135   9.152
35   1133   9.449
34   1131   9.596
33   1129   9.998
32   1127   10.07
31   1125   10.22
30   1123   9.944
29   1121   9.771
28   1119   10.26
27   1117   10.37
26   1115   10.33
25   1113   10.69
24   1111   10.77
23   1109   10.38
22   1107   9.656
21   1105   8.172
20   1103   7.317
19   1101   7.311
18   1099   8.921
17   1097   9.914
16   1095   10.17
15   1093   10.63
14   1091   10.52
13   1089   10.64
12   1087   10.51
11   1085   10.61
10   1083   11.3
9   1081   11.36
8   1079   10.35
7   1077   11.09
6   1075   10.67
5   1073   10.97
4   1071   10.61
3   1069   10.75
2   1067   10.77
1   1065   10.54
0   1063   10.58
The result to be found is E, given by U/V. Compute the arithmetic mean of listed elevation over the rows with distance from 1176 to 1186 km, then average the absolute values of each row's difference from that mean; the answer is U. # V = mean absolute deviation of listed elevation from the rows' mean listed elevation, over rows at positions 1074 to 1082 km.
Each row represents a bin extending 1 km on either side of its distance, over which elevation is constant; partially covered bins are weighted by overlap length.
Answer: 0.5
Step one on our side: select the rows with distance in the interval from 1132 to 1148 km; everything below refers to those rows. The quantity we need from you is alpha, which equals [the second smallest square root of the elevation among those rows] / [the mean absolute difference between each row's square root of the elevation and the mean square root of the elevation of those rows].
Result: 270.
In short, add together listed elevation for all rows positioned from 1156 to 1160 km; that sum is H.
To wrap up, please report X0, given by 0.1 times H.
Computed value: 1.81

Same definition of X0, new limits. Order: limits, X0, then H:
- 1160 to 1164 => 1.88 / 18.8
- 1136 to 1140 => 1.84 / 18.4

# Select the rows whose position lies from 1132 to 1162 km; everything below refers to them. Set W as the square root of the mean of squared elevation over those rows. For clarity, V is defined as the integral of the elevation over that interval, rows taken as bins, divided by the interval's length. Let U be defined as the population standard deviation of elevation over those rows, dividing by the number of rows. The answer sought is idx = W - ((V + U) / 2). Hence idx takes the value 4.52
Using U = 0.1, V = 9.2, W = 9.2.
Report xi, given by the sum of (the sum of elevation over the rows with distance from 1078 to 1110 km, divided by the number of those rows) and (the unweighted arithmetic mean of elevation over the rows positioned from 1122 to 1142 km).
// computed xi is 19.47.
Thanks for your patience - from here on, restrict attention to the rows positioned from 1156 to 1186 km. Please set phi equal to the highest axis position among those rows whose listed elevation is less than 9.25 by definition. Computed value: 1185 km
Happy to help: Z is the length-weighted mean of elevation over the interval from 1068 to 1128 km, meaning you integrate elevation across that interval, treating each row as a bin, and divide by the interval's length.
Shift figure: 10.1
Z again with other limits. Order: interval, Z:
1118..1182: 9.4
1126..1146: 9.5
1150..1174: 9.2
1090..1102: 9.6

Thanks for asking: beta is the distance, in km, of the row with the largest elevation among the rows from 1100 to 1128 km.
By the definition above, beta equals 1111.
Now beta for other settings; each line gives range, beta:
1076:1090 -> 1081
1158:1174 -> 1163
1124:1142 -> 1125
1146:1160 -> 1147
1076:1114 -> 1081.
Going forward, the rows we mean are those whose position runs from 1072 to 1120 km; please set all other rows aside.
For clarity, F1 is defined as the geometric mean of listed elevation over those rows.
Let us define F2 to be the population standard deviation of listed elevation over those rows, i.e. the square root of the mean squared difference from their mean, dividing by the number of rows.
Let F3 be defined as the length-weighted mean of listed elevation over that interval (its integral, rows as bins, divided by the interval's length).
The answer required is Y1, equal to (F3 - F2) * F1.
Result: 91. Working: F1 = 10.1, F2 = 1.08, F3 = 10.1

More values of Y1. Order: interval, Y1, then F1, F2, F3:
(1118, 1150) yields 88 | 9.6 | 0.39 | 9.6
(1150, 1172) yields 83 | 9.2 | 0.19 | 9.2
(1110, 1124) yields 103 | 10.3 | 0.34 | 10.3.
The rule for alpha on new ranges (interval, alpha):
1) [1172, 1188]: 97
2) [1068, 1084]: 73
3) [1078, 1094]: 73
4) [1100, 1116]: 12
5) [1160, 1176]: 151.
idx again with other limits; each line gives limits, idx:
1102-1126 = 4.46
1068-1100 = 5.02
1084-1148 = 4.46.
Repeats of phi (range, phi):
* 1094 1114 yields 1105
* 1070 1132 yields 1105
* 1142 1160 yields 1159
